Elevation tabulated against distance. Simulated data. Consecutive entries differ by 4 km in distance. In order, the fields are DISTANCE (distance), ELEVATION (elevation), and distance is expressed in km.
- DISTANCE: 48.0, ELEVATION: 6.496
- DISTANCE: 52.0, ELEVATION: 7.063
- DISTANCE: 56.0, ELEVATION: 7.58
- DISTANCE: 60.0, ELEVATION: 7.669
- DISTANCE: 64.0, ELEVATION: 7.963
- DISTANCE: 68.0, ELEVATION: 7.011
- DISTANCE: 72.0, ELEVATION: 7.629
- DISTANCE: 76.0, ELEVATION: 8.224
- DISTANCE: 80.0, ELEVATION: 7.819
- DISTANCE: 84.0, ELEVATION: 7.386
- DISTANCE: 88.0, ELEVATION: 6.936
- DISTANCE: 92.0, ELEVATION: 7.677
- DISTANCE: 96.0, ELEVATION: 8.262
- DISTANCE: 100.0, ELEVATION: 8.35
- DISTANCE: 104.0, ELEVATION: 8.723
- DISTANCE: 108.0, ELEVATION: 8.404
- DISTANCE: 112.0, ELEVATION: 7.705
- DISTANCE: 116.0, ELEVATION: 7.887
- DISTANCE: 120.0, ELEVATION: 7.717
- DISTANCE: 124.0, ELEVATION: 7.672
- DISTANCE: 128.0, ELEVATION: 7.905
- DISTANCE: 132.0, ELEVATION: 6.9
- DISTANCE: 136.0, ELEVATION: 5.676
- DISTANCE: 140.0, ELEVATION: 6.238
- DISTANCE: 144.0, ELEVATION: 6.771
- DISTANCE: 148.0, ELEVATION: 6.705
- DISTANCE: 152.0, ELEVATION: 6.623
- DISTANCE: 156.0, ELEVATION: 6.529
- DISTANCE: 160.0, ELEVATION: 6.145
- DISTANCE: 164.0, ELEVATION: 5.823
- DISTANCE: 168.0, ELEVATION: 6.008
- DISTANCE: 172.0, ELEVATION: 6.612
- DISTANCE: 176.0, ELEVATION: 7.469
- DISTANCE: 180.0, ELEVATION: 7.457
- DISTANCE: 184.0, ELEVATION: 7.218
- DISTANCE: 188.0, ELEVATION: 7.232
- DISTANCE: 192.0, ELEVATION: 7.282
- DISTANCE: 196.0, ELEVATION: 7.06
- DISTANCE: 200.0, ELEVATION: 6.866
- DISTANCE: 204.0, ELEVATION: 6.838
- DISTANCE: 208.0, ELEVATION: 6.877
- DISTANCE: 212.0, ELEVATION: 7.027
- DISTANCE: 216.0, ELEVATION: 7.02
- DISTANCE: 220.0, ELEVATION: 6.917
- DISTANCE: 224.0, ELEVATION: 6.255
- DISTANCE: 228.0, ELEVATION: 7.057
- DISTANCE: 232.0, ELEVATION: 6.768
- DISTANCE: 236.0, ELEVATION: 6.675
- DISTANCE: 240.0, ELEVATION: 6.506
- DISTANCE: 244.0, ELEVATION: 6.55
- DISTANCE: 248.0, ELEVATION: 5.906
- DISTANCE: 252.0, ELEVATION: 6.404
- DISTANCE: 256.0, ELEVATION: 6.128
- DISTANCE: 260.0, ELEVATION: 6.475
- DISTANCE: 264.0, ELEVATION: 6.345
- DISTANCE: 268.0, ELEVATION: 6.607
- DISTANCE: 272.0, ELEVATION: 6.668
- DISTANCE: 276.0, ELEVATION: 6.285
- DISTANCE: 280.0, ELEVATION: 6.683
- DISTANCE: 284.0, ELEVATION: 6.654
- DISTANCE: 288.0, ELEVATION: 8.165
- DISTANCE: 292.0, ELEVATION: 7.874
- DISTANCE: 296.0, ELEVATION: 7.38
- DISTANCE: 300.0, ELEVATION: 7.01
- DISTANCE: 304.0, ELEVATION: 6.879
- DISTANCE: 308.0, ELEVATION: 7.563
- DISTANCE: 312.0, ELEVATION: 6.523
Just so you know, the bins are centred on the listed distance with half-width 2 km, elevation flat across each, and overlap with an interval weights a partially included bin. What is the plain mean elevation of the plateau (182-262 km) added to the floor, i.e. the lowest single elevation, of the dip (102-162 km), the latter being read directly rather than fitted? 12.4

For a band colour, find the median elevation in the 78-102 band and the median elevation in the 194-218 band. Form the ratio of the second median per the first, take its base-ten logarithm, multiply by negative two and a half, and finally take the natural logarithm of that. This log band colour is -2.1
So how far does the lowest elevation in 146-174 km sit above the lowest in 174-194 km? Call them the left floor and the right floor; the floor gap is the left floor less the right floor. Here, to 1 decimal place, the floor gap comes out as -1.4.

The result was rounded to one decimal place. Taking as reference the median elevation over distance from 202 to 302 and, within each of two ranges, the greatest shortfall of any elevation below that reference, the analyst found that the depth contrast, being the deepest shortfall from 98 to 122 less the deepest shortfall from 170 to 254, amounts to -1.8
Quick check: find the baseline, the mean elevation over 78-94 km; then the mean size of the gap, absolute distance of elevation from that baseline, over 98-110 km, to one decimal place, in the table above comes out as 1.0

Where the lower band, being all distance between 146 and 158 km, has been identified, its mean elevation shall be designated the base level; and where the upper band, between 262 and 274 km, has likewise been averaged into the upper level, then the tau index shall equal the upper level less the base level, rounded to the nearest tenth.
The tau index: -0.1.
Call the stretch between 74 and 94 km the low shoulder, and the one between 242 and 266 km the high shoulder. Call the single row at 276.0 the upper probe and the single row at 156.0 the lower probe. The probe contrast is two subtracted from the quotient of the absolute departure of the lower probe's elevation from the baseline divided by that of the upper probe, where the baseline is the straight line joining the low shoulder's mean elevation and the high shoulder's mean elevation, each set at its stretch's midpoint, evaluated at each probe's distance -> 1.4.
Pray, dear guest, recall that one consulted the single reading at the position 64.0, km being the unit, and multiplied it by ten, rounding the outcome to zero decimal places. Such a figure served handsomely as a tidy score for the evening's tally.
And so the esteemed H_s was 80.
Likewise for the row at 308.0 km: 76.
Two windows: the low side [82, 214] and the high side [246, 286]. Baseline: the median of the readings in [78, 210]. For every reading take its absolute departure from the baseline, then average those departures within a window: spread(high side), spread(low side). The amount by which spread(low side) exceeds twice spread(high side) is -1.0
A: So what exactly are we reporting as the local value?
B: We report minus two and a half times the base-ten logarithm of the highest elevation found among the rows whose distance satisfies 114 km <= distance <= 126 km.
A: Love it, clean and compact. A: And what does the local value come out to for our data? -2.24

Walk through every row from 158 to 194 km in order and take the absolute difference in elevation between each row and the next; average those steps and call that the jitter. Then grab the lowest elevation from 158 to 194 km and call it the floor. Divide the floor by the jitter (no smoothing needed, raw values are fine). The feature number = 20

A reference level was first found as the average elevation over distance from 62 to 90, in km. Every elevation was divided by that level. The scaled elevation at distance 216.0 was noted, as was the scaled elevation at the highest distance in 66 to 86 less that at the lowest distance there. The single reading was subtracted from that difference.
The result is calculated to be -0.878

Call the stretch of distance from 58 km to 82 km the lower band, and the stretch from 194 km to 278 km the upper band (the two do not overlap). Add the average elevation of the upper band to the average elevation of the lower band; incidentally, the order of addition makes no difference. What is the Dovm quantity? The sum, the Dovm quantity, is 14.3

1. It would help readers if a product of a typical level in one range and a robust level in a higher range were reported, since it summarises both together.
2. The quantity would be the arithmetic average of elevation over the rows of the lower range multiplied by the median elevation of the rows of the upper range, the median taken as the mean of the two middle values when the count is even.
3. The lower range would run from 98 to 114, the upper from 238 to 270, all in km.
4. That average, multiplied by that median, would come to 53.4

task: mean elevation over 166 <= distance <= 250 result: 6.8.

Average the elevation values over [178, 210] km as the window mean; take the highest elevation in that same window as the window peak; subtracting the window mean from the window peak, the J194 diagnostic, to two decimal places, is 0.35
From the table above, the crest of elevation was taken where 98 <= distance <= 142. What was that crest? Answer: 8.723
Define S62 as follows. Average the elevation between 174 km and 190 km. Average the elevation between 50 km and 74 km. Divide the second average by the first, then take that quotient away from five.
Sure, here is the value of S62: 3.98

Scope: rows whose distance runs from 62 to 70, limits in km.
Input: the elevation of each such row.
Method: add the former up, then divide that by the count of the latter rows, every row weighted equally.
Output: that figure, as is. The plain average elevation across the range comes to 7.5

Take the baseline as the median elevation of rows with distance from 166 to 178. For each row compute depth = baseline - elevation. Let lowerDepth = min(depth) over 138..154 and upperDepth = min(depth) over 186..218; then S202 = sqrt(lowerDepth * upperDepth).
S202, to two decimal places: 0.33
